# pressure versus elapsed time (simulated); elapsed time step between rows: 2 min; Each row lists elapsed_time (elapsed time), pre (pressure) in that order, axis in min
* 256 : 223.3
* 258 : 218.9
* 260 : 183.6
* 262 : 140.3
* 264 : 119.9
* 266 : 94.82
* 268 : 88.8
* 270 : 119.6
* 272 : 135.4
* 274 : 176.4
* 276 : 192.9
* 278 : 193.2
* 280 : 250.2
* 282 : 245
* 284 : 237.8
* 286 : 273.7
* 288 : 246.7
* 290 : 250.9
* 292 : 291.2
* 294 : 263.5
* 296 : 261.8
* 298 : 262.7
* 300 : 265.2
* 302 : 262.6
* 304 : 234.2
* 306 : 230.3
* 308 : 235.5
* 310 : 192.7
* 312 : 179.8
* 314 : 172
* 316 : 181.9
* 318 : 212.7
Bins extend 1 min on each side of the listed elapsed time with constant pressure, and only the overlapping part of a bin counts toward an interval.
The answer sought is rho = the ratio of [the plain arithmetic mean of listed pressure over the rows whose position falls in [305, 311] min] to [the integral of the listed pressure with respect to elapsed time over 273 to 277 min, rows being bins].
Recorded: 0.30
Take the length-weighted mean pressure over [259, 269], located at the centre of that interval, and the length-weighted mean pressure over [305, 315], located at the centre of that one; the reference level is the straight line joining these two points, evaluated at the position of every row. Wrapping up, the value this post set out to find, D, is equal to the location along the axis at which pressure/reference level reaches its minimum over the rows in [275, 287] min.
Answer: 278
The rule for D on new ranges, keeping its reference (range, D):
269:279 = 270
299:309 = 306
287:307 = 306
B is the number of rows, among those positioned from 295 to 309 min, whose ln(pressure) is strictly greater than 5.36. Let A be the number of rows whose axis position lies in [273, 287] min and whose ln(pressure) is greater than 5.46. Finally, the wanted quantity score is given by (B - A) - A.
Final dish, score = -1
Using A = 4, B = 7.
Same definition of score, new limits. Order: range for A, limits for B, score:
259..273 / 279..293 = 7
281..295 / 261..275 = -14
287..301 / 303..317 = -11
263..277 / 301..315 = 4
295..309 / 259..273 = -10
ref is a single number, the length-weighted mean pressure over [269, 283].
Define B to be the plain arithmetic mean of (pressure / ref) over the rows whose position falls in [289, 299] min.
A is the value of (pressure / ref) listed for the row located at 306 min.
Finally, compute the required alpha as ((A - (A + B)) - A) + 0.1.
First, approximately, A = 1.2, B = 1.4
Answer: -2.55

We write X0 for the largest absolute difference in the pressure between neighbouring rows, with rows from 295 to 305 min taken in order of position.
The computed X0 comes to 28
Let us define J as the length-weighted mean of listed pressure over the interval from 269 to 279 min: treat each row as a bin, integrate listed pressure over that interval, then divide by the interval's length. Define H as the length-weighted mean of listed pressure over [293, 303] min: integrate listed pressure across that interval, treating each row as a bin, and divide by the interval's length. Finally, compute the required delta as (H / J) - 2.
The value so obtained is -0.4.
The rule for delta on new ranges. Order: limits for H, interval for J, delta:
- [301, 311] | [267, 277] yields -0.4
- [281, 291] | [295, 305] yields -1.0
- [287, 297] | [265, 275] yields 0.1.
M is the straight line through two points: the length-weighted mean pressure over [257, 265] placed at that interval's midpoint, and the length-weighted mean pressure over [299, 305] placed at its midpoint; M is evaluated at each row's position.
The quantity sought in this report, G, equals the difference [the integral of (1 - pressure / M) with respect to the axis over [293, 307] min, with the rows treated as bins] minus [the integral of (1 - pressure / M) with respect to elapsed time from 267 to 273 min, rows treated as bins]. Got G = -3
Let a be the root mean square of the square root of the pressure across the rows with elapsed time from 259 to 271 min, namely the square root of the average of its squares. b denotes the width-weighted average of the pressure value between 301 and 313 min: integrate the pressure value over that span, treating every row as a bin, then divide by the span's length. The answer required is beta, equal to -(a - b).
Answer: 211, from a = 11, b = 223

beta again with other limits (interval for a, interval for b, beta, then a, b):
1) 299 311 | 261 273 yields 101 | 15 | 116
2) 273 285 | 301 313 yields 208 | 15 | 223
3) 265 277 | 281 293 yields 246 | 12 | 258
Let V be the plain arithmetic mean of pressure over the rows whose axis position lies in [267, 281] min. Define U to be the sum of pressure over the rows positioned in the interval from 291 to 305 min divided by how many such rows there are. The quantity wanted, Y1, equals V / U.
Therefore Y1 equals 0.6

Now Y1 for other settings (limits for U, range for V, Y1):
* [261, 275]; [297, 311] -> 1.9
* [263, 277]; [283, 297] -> 2.0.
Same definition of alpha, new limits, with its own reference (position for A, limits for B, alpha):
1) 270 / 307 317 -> -1.56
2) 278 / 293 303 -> -2.33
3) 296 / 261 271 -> -1.90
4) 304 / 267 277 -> -1.91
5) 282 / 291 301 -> -2.64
